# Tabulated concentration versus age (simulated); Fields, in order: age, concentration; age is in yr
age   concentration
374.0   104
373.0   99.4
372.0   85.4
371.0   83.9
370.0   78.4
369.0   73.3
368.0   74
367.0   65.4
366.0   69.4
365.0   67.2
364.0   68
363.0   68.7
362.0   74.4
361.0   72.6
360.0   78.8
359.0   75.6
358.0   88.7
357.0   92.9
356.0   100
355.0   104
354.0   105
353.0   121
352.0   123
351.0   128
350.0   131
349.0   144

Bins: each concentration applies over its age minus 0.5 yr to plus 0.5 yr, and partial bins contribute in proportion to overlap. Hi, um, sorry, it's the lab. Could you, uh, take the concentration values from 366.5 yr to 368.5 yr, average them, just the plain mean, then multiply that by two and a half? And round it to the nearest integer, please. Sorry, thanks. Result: 174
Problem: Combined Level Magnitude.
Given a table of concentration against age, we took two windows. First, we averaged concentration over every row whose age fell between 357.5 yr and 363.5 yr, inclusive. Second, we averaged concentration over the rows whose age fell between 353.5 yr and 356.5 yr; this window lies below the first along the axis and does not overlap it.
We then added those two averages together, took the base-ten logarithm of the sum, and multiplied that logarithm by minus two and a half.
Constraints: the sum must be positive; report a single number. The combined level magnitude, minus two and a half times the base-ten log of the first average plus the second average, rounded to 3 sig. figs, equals -5.63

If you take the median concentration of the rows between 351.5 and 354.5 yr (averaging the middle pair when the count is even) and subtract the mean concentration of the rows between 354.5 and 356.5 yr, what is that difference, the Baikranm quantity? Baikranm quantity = 19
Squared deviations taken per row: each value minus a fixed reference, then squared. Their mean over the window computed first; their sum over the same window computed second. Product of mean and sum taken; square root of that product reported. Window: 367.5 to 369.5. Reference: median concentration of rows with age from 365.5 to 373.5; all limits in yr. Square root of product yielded 9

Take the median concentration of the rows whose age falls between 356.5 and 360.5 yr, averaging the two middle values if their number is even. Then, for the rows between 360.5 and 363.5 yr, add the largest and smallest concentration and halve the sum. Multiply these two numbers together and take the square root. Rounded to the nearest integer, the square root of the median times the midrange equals 77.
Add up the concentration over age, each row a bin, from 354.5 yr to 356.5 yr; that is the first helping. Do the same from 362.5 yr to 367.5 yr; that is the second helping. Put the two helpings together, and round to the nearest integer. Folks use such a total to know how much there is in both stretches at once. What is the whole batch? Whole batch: 543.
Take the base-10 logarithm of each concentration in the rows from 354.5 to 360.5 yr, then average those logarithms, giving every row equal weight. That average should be 1.95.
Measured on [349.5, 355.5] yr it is 2.07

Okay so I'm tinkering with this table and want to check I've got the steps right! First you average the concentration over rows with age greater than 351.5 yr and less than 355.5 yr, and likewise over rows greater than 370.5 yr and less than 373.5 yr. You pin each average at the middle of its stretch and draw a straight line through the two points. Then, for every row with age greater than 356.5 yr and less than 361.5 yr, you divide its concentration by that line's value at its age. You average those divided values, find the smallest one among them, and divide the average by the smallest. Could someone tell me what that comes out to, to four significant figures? 1.097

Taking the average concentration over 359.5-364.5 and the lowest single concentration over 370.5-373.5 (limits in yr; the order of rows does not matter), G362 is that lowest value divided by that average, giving 1.16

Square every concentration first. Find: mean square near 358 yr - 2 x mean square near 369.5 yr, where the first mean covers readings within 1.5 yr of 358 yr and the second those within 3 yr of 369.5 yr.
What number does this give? -4464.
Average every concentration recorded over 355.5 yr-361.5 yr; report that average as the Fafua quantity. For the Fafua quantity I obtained 85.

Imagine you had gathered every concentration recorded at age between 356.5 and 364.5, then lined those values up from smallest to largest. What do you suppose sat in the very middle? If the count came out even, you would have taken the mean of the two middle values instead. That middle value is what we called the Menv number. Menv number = 75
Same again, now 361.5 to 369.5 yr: 69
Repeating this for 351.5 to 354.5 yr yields 121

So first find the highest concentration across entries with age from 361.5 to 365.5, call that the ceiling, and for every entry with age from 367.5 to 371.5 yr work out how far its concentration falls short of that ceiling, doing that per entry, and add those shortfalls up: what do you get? -12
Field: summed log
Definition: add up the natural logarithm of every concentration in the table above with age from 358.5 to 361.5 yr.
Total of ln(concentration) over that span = 13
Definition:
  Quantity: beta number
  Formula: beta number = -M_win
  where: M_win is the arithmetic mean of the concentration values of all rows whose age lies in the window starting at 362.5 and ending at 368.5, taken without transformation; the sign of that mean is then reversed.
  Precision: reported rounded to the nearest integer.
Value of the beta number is -69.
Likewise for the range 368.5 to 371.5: -79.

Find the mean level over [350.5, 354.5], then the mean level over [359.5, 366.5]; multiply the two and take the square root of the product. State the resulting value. 92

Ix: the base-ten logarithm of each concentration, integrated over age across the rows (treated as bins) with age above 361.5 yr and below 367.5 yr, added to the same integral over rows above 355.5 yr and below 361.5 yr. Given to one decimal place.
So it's 22.6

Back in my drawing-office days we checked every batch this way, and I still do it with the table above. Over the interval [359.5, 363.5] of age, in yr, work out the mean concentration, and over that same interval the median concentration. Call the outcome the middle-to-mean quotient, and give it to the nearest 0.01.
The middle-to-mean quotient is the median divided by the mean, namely 1.00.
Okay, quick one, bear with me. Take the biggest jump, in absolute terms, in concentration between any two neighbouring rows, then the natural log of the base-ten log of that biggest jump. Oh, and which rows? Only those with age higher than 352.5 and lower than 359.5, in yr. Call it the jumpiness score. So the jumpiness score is 0.19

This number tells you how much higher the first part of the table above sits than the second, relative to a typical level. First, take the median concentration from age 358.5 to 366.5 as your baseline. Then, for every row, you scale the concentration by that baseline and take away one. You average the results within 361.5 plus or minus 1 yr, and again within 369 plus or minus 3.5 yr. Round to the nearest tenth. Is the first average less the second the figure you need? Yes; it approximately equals 0.0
